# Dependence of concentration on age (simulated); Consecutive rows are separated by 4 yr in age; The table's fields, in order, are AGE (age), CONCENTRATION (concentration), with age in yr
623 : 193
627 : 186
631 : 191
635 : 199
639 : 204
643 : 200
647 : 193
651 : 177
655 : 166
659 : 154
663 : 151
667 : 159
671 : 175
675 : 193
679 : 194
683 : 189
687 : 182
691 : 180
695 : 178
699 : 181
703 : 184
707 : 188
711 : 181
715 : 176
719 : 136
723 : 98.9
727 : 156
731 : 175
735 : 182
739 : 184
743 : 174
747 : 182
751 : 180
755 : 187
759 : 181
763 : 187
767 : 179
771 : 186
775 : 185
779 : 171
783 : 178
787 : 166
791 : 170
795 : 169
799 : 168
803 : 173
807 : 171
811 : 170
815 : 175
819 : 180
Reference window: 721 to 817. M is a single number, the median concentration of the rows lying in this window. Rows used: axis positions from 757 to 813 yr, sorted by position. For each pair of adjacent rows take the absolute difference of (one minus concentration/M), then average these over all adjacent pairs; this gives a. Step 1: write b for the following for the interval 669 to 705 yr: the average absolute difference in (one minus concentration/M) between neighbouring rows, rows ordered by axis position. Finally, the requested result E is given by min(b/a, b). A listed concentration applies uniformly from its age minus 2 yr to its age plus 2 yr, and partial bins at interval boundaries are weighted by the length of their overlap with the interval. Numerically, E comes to 0.029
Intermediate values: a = 0.0303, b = 0.03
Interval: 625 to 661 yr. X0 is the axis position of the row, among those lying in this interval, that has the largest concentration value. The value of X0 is 639 yr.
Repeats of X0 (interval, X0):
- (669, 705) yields 679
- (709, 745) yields 739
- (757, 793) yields 763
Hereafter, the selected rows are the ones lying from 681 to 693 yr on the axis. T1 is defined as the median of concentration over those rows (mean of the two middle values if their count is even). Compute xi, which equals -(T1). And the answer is -182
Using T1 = 182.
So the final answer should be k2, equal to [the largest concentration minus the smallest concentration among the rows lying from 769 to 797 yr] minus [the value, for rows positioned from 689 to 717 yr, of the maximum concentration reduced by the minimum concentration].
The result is 8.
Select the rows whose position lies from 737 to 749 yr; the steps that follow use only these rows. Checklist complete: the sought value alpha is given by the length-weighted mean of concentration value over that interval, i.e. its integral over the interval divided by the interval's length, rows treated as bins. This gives 180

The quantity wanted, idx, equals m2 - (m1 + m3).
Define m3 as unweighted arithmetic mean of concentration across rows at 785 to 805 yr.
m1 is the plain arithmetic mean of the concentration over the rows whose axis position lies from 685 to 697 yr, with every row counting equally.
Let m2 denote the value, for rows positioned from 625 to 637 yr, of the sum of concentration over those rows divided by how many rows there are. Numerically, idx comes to -157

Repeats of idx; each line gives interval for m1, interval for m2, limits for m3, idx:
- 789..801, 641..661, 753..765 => -176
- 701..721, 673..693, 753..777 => -170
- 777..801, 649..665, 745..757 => -191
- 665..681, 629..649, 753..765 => -168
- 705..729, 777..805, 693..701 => -165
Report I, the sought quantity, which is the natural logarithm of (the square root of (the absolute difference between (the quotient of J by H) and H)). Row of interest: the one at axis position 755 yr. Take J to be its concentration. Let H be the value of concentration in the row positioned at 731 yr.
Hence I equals 2.58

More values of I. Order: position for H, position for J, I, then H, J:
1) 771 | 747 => 2.61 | 186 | 182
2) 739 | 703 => 2.60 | 184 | 184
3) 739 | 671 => 2.60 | 184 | 175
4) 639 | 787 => 2.66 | 204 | 166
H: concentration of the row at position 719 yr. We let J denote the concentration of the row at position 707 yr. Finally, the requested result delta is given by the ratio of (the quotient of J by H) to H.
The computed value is 0.0102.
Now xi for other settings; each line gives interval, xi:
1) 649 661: -166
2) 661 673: -159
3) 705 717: -181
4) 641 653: -193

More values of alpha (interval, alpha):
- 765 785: 180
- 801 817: 172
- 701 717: 182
